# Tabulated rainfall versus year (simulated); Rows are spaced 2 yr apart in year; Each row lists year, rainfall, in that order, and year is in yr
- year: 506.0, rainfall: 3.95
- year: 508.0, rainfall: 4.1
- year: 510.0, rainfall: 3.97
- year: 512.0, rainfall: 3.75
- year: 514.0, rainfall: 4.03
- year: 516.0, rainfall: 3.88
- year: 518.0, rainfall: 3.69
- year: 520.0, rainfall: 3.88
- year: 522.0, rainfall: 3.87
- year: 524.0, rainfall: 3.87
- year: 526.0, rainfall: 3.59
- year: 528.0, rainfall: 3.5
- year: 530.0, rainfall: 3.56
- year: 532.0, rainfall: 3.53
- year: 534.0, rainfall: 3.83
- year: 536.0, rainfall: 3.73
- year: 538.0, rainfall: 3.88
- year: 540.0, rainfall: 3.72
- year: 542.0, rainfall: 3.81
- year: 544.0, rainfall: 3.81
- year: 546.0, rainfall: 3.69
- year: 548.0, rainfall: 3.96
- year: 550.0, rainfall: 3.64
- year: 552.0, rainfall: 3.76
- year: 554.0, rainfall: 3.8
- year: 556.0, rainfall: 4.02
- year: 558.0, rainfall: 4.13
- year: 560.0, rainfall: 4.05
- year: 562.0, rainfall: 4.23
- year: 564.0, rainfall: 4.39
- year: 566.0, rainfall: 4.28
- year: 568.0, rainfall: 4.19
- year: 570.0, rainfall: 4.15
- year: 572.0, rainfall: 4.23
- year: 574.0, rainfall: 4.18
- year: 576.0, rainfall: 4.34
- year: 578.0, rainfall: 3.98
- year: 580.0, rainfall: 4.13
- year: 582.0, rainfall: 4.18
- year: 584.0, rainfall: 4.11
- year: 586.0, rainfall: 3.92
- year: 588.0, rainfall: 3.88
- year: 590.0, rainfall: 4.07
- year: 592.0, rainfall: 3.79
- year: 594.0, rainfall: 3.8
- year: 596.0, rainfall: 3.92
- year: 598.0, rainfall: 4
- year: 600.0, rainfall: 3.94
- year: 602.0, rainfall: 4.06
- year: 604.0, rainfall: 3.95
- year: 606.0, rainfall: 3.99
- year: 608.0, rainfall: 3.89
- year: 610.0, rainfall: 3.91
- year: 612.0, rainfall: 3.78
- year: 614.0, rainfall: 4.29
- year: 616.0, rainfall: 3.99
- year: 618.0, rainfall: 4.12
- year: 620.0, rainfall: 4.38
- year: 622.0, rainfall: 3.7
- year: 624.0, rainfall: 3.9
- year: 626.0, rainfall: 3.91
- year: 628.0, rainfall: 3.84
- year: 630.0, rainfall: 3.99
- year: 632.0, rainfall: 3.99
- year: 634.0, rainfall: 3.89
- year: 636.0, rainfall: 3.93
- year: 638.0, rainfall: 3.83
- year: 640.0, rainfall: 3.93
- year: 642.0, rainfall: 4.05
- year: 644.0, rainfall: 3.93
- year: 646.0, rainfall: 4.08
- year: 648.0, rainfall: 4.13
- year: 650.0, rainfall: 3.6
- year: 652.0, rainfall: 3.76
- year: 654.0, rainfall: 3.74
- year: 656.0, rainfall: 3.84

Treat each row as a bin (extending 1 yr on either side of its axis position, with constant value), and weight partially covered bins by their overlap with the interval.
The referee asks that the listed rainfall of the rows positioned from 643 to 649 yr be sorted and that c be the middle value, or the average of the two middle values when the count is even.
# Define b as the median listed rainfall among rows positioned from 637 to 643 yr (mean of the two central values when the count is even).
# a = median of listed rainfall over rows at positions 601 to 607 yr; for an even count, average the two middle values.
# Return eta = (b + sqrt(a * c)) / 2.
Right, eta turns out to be 3.98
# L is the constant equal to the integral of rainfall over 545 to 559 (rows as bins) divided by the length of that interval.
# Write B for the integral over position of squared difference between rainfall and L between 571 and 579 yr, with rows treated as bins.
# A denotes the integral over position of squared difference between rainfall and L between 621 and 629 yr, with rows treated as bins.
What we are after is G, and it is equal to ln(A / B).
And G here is -3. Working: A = 0.06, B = 1.0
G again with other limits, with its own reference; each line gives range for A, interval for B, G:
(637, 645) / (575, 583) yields -2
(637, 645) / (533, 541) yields 0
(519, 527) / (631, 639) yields 1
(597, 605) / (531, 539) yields 0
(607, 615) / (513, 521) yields 1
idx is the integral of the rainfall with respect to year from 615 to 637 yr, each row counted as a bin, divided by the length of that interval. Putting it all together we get 3.97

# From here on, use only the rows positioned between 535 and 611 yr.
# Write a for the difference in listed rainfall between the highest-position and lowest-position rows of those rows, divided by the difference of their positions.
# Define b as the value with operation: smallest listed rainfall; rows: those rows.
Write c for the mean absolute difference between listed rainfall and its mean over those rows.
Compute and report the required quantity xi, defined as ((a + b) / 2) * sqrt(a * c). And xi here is 0.035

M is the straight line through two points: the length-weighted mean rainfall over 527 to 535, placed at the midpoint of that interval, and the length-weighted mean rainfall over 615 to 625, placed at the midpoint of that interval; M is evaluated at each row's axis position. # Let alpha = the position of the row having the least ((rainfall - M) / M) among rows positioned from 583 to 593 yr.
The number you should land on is 592.0 yr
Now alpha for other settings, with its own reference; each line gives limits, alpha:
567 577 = 570.0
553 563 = 554.0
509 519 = 518.0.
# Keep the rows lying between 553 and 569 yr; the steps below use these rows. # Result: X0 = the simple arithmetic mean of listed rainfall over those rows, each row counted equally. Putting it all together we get 4.14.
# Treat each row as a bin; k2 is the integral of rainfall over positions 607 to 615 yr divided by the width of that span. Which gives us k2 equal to 3.97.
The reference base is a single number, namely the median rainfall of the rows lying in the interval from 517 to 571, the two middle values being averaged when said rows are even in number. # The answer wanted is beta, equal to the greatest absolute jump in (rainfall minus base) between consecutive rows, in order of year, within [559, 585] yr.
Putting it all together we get 0.36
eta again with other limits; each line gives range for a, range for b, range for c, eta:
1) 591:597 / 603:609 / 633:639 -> 3.90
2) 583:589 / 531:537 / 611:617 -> 3.84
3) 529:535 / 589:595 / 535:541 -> 3.72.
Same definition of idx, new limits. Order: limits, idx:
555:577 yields 4.20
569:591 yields 4.11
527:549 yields 3.73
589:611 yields 3.94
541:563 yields 3.90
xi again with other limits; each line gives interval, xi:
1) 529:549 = 0.086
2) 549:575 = 0.115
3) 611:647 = 0.061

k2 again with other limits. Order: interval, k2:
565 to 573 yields 4.21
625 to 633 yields 3.93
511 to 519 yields 3.84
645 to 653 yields 3.89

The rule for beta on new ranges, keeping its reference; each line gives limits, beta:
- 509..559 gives 0.32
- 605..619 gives 0.51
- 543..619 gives 0.51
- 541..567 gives 0.32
